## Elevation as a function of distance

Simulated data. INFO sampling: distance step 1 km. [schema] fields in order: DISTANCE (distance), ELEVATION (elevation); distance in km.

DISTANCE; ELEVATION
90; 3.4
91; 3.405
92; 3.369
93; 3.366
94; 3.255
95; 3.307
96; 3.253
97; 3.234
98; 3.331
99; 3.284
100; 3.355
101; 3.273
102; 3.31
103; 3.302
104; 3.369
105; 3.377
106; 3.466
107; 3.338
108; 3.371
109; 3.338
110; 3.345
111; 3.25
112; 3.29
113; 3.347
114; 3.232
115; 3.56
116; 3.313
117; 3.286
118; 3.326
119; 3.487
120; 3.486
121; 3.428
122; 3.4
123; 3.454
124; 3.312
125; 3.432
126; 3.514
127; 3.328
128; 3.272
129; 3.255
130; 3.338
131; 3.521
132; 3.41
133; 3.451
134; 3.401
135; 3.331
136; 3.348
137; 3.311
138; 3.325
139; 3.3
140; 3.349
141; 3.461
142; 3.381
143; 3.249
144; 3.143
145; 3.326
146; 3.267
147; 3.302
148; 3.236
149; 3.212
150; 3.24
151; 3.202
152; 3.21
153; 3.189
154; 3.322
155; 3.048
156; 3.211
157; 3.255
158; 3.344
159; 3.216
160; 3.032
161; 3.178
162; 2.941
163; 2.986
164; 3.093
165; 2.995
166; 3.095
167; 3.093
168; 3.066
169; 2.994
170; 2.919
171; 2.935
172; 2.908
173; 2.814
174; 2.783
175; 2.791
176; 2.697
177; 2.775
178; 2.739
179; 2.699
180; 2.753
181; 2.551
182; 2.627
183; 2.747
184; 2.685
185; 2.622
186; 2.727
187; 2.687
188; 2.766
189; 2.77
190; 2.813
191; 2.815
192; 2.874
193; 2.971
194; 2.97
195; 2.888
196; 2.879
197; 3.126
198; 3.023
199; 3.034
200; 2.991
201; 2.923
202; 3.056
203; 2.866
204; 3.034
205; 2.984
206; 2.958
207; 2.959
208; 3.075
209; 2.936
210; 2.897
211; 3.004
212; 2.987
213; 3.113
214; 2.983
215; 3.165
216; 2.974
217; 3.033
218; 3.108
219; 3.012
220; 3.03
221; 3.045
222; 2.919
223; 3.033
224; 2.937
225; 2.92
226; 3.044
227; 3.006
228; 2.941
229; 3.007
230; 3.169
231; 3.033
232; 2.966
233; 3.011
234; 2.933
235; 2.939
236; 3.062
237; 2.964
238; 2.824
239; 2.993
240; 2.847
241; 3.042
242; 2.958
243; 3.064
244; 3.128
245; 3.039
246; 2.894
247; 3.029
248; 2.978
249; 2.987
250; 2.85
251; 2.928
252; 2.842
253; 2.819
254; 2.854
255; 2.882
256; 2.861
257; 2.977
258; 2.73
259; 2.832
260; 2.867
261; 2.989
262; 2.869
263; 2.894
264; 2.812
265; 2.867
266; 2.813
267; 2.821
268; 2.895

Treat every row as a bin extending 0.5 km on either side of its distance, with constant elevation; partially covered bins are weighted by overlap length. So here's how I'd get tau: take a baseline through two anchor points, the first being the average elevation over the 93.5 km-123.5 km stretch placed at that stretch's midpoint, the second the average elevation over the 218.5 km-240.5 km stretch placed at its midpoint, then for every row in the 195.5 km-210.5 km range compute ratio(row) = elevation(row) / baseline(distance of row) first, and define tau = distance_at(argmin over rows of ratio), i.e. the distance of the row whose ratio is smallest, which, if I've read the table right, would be 196 km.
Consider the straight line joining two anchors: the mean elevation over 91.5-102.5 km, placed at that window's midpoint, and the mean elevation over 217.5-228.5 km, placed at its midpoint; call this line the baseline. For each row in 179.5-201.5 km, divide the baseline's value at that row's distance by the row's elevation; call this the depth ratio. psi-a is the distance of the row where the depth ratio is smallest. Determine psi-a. 197 km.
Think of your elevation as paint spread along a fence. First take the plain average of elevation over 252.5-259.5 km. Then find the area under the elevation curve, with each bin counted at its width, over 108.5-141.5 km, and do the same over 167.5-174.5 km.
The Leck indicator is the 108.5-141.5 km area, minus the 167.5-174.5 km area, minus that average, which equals 88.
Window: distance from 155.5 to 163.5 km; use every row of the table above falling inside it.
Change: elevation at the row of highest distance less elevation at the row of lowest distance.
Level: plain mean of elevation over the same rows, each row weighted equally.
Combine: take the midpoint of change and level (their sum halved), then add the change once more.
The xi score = 1.24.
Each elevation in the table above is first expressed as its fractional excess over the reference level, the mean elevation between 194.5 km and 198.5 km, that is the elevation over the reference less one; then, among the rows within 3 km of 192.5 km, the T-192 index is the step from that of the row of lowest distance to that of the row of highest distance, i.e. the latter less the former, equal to 0.025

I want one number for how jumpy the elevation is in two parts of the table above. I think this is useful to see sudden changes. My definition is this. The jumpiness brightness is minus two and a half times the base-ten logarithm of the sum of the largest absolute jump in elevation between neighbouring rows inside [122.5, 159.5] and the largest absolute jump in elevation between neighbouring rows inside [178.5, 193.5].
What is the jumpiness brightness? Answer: 0.81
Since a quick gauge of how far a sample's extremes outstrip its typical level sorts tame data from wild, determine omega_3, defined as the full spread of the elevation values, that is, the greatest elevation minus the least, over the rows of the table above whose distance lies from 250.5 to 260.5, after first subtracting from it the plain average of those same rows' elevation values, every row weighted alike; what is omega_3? -2.61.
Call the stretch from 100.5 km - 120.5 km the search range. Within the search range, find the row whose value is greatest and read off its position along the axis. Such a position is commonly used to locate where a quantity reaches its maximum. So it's 115 km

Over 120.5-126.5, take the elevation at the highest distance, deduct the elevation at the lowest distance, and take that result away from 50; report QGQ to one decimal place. 49.9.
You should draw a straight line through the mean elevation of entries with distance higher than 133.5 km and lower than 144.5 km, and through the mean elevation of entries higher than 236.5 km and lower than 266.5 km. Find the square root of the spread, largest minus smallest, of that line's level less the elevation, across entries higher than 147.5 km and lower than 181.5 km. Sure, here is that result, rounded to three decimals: 0.842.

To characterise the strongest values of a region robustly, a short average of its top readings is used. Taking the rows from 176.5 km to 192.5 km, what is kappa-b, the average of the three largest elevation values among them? 2.83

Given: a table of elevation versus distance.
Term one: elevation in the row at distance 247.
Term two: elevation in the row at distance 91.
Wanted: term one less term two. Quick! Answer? -0.38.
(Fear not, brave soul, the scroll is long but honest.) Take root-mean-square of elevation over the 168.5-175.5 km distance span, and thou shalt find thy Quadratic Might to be 2.9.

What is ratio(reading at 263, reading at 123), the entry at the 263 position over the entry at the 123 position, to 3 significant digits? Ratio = 0.838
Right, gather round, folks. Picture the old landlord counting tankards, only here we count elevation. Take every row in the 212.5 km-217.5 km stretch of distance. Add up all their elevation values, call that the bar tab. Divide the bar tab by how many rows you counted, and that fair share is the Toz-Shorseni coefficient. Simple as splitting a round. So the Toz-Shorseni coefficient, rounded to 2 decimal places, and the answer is 3.05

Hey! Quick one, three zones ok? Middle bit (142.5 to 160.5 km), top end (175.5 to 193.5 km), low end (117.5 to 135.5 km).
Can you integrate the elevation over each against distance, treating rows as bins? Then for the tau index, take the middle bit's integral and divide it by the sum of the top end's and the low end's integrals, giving 0.525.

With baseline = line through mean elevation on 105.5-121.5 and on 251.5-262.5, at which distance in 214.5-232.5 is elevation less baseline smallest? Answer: 222 km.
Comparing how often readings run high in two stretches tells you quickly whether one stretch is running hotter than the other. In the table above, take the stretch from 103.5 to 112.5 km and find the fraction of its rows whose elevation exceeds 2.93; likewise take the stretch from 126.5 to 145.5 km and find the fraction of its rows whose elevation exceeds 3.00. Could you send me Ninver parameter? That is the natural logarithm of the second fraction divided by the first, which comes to 0.00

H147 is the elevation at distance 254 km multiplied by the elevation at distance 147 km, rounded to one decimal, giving 9.4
